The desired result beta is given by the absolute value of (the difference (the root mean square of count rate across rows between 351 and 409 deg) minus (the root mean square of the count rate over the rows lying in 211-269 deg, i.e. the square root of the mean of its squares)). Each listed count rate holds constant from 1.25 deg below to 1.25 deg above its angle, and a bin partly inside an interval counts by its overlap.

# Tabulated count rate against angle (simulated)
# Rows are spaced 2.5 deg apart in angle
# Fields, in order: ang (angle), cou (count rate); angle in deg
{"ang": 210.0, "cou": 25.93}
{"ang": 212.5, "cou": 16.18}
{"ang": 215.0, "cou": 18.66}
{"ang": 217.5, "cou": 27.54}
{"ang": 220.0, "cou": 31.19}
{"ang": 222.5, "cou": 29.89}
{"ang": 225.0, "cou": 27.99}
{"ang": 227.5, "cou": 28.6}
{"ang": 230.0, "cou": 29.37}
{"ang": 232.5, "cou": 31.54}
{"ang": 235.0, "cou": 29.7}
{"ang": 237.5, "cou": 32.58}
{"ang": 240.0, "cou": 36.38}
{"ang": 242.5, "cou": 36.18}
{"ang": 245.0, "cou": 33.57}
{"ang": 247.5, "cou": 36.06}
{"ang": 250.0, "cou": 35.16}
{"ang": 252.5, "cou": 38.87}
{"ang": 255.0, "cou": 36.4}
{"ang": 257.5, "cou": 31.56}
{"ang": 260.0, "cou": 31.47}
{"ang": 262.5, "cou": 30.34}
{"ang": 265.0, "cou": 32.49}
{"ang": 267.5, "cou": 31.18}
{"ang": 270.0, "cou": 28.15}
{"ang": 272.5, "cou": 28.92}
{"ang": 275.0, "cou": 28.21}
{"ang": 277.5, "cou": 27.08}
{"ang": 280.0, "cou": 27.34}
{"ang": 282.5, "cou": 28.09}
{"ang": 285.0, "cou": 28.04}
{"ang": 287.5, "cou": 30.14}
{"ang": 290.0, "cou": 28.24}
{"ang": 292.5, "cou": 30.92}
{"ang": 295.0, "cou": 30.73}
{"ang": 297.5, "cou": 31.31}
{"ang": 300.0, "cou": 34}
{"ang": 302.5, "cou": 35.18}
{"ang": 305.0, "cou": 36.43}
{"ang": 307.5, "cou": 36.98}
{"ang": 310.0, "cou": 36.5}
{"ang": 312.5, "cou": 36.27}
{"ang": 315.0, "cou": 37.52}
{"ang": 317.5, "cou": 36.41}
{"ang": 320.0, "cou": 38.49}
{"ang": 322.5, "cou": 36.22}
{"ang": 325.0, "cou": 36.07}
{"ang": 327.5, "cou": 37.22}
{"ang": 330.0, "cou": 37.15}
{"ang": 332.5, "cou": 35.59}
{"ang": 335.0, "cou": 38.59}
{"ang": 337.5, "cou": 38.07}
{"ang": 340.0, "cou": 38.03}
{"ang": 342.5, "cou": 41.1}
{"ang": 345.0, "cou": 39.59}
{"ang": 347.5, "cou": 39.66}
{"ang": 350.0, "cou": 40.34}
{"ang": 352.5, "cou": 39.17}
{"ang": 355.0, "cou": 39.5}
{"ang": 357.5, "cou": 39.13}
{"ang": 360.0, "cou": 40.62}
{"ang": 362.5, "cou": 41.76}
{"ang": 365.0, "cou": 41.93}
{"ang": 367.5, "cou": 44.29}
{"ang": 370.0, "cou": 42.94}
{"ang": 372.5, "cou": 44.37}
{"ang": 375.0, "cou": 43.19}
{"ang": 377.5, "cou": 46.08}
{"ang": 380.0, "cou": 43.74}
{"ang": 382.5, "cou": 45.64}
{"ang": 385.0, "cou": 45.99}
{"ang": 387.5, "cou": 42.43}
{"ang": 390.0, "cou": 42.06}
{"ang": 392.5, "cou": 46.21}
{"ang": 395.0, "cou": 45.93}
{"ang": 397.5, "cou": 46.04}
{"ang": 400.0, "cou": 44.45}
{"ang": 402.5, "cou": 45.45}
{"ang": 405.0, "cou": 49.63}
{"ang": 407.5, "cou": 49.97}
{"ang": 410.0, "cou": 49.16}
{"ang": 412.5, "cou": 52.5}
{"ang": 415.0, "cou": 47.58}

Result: 13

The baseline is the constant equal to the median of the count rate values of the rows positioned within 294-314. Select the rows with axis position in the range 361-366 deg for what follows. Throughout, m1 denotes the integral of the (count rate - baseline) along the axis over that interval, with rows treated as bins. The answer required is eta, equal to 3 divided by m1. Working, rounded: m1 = 30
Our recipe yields 0.1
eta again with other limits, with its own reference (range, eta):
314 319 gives 0.5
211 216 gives 0.0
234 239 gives -0.1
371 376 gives 0.1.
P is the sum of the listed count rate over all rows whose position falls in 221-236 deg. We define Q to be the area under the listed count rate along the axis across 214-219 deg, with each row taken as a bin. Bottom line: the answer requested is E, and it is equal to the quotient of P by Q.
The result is 1.5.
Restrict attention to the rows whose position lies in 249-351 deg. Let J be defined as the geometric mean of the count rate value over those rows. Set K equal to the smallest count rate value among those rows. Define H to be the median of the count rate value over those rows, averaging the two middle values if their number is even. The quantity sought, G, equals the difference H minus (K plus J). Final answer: -25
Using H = 36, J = 33.9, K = 27.08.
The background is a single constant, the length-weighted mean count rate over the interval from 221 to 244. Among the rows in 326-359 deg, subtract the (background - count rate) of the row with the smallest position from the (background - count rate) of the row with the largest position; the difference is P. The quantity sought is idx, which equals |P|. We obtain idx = 1.9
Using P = -1.9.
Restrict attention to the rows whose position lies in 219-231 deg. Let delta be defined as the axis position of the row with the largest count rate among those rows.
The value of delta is 220.0 deg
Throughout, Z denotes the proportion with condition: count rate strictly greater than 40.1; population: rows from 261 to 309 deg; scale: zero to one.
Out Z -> 0.00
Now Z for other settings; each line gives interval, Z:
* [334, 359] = 0.20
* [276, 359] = 0.06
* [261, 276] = 0.00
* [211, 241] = 0.00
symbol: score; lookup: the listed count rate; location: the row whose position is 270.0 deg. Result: 28.15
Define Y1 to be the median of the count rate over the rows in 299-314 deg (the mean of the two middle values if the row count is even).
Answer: 36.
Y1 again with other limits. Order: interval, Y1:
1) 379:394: 45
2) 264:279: 29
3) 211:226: 28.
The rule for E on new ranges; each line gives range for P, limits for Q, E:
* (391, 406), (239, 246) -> 1.1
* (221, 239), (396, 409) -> 0.3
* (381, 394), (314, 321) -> 0.8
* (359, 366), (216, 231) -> 0.3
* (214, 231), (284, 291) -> 1.0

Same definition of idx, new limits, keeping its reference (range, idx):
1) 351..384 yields 6.5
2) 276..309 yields 9.9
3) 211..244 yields 20.0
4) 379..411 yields 5.4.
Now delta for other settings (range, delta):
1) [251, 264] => 252.5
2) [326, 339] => 335.0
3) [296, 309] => 307.5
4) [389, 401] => 392.5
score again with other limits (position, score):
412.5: 52.5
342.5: 41.1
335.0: 38.59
